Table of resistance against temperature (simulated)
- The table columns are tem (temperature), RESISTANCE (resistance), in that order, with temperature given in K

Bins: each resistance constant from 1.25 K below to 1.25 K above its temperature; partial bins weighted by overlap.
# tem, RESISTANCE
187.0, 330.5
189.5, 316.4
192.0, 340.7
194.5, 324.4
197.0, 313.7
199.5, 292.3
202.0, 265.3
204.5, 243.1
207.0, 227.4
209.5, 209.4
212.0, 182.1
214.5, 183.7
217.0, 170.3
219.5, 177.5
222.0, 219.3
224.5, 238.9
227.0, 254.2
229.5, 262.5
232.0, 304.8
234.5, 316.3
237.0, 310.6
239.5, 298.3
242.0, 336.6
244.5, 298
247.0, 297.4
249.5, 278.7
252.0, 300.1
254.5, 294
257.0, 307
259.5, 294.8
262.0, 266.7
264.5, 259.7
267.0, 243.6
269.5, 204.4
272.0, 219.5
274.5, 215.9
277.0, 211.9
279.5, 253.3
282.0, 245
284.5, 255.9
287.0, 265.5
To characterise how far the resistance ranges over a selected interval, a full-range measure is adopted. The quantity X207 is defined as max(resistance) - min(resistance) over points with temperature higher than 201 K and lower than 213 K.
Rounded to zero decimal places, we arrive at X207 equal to 83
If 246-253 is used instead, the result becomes 21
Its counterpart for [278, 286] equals 11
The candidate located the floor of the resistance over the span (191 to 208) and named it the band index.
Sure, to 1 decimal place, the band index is 227.4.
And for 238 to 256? 278.7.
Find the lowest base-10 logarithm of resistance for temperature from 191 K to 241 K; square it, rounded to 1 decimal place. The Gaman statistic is 5.0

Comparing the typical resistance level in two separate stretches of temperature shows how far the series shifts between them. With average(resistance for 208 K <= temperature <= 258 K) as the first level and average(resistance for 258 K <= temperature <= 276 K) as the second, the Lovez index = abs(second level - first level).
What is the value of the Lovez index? 18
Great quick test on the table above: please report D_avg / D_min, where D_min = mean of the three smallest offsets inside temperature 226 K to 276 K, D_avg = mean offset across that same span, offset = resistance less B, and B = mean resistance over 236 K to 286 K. -0.15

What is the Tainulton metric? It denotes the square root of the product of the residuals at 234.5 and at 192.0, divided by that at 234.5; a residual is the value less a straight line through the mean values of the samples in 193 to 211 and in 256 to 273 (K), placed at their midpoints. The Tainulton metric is 1.1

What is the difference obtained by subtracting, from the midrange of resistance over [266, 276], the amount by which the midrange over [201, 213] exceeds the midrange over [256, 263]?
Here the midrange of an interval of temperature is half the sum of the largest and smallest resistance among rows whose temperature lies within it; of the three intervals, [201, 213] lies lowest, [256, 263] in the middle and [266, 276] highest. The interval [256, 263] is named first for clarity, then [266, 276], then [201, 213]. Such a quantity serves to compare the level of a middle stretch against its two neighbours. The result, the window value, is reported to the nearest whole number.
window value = 287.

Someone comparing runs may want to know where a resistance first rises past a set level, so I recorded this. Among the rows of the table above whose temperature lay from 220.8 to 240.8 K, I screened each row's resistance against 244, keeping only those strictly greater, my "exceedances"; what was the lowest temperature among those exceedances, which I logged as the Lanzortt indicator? 227.0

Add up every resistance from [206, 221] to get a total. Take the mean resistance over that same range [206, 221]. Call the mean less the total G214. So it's -959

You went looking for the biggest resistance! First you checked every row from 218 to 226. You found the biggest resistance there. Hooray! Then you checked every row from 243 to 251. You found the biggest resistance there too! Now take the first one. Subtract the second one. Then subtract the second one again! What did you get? -357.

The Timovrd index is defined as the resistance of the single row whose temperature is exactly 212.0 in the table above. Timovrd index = 182.1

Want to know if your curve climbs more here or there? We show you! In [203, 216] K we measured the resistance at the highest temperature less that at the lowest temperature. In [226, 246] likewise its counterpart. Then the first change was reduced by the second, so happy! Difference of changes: -103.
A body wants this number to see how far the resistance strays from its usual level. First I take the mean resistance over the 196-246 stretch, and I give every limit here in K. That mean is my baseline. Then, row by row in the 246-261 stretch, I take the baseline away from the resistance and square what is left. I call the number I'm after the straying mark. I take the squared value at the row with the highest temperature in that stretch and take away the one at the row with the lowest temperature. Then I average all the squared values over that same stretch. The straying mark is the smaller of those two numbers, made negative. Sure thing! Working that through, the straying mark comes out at 213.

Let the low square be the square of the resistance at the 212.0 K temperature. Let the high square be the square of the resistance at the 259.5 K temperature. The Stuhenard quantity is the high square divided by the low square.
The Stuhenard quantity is 2.6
